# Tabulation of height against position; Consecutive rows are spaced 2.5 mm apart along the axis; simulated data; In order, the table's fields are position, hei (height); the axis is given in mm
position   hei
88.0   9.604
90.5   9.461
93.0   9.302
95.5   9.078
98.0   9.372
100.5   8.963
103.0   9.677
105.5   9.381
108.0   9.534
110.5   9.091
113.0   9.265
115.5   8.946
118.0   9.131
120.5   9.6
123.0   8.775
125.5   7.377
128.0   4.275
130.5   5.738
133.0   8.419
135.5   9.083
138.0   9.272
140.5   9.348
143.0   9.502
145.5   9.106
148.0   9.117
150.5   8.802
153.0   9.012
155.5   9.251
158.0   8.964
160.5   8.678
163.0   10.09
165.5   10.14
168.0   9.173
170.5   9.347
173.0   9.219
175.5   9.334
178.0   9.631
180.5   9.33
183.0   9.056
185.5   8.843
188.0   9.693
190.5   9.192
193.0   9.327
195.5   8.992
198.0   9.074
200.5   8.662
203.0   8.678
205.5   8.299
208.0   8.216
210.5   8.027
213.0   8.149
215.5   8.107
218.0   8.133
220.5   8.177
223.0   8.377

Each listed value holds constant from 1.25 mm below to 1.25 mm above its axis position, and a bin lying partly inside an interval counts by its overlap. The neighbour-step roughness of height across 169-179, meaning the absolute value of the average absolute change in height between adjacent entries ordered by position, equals 0.18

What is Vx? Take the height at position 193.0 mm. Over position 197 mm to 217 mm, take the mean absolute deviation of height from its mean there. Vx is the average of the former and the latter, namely 4.81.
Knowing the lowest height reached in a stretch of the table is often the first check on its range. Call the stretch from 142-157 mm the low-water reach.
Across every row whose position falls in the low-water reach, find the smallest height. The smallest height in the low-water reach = 8.802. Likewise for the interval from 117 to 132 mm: 4.275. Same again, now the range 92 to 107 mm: 8.963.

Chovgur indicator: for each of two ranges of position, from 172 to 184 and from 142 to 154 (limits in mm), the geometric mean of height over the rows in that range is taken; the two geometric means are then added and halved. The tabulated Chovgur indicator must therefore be 9.2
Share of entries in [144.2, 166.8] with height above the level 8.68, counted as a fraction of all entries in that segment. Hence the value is 0.89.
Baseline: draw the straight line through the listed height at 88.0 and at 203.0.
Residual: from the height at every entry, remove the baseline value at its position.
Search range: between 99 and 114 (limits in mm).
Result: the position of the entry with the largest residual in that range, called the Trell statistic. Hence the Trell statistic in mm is 103.0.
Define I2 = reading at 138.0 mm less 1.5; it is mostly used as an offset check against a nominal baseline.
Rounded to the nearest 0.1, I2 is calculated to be 7.8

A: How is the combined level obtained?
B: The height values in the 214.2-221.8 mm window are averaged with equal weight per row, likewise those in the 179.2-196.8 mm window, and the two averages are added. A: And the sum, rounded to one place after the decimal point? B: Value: 17.3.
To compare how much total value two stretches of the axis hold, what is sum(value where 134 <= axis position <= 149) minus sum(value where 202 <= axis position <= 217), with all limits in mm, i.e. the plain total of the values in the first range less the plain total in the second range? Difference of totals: 6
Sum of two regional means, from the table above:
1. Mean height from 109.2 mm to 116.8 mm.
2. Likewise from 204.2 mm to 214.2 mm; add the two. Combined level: 17.3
